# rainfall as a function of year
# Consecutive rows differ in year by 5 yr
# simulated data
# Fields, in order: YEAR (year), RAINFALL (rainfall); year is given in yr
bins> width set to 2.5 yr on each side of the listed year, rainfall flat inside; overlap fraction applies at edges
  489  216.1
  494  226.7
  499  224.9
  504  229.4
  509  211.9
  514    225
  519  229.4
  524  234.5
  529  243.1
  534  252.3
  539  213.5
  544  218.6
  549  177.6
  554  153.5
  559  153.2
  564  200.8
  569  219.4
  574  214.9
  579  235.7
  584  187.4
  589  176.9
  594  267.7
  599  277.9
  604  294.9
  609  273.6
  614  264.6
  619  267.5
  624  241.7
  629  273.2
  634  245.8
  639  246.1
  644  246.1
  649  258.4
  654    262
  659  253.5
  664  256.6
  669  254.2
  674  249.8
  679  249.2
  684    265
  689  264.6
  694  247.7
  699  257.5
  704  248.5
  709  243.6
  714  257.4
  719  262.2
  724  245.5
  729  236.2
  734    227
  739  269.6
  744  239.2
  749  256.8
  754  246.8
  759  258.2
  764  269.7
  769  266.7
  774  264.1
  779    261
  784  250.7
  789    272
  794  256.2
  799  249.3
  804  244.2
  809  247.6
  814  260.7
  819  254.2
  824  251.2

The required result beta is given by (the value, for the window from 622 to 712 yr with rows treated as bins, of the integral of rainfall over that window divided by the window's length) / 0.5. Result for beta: 507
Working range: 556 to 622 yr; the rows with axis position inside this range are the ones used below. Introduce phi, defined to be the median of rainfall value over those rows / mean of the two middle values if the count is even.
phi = 236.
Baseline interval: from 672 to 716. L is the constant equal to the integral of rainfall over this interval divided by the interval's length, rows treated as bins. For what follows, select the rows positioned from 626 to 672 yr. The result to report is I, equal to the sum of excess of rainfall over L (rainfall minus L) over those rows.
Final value 13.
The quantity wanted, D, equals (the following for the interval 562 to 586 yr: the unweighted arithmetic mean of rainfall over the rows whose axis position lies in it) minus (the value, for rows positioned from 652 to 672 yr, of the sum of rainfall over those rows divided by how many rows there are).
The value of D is -45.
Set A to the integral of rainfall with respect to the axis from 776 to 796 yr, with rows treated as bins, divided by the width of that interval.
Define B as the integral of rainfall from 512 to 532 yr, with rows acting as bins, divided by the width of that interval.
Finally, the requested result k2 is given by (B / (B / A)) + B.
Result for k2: 494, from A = 260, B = 234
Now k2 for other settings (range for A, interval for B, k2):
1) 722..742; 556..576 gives 440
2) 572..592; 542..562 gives 380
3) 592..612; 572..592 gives 483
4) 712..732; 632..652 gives 499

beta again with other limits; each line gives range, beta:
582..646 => 503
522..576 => 414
